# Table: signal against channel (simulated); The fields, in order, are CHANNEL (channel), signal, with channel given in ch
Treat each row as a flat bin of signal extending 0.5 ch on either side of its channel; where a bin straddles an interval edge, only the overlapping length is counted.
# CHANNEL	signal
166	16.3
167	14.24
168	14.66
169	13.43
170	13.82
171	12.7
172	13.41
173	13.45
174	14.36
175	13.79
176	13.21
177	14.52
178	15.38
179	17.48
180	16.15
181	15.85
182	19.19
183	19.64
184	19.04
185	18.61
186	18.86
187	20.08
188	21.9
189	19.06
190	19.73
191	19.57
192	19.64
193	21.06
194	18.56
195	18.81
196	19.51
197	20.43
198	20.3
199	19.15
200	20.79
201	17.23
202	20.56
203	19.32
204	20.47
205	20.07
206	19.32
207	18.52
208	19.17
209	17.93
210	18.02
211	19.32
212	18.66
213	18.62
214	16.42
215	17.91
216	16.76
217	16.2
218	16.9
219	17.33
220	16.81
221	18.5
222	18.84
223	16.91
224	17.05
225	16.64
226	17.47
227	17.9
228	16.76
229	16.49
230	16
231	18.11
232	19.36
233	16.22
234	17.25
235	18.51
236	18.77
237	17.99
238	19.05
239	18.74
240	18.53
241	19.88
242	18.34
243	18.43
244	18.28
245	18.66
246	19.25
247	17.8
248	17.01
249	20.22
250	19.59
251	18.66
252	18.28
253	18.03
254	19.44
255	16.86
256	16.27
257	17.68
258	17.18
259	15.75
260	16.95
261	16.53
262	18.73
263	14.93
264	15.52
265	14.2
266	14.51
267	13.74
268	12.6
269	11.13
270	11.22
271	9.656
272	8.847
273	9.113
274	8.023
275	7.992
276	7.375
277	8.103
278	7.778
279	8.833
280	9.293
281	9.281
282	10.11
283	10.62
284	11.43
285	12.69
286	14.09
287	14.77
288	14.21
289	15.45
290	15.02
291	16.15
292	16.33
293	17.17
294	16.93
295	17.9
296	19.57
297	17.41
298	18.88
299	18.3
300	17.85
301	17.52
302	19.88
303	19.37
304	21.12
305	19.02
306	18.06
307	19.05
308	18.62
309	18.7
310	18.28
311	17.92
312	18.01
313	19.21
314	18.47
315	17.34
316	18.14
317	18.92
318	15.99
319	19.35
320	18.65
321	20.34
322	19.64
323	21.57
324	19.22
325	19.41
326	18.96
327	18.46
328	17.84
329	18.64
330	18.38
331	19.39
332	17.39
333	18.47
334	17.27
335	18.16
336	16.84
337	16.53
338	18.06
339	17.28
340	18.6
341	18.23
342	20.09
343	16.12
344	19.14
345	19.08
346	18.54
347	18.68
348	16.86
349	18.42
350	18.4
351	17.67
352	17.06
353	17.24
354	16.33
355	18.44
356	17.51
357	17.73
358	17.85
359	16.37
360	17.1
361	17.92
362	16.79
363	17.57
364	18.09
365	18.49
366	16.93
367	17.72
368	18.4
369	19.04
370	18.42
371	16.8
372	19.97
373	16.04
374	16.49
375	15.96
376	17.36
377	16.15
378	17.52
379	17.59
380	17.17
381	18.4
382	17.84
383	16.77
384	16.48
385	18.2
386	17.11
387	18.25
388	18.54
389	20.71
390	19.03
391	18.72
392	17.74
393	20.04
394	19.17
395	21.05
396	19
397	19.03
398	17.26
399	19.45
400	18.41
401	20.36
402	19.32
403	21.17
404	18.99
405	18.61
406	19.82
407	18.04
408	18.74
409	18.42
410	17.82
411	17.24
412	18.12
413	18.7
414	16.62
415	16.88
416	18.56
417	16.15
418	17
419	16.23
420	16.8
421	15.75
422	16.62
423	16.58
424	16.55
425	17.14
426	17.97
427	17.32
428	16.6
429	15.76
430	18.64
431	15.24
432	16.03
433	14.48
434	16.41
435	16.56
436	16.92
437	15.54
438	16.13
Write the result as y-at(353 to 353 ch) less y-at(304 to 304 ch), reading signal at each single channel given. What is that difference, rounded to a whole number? -4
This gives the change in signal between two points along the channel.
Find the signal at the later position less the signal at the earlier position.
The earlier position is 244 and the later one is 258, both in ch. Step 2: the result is -1.1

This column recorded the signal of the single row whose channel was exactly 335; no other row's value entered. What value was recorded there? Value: 18.16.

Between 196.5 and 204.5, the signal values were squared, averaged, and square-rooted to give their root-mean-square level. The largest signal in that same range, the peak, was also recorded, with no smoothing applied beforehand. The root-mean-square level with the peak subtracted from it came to -1.0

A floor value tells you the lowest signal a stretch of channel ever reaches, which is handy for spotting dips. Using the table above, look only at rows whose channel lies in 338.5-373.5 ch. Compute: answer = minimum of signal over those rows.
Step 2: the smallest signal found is 16.04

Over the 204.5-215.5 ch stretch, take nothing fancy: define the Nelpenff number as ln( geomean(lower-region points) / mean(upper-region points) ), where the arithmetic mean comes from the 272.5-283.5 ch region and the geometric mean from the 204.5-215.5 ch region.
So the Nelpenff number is 0.75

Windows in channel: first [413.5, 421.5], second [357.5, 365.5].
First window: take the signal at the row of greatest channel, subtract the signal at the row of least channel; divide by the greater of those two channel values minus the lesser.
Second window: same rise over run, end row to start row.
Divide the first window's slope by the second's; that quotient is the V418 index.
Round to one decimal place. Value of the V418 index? -1.4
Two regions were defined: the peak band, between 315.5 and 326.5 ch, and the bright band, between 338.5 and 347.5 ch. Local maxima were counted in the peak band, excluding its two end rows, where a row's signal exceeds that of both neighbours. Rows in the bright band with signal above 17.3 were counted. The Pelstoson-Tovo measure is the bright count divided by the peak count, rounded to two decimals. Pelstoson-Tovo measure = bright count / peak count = 1.40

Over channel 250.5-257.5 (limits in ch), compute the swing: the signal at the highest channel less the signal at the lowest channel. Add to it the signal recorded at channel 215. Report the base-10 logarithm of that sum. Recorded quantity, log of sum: 1.23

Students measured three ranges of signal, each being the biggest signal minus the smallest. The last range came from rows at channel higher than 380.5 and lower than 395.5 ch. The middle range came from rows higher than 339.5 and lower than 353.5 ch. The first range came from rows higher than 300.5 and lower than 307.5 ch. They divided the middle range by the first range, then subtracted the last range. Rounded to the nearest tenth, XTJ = -3.5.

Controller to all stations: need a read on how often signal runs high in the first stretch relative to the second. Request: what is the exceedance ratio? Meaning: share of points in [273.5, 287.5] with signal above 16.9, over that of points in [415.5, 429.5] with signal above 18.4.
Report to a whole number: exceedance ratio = 0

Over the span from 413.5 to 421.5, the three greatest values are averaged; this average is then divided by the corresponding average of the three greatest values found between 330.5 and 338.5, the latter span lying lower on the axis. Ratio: 0.94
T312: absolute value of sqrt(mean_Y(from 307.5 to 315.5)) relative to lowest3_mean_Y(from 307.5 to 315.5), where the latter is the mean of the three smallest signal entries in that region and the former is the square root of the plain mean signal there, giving 0.241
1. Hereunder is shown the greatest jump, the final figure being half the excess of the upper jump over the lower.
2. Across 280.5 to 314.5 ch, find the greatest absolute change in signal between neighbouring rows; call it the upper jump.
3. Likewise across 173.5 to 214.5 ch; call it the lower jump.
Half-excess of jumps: -0.6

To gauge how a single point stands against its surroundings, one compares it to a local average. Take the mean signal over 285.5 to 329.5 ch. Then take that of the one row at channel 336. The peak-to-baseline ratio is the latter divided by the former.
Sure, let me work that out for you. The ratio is 0.931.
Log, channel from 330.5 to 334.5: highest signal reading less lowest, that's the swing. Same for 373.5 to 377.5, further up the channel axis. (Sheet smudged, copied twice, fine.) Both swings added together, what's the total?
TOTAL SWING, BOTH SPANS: 3.5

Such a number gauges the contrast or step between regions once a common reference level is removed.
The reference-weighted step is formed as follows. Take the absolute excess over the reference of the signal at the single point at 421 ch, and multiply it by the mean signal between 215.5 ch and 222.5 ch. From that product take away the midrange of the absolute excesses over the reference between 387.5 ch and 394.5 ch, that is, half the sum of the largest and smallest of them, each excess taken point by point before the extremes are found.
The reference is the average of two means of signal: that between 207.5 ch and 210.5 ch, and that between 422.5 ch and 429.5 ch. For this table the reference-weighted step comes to 31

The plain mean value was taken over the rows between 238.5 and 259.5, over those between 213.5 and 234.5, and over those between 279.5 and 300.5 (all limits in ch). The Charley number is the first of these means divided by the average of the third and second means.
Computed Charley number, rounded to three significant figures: 1.13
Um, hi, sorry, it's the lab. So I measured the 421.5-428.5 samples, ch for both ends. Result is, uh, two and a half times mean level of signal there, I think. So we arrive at 42.4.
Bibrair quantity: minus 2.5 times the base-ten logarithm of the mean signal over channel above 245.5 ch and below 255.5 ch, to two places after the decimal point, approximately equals -3.17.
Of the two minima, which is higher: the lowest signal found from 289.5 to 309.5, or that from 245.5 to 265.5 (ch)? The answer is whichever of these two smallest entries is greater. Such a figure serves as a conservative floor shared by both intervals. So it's 15.0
